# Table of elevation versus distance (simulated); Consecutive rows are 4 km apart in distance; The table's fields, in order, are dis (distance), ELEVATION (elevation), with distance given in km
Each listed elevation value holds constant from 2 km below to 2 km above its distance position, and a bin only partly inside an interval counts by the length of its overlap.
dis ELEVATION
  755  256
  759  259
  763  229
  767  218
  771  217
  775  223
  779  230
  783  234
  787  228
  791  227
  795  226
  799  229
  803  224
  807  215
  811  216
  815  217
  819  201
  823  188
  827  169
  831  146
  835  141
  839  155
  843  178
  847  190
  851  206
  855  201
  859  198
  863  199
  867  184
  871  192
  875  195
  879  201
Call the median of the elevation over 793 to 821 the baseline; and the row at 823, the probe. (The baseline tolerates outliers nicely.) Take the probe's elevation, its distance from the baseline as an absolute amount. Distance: 29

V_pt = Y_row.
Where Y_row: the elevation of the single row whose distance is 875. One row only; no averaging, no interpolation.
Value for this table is 195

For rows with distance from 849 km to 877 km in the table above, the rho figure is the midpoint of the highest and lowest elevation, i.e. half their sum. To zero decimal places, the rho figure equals 195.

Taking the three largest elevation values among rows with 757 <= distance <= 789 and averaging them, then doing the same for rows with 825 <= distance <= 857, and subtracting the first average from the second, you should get -42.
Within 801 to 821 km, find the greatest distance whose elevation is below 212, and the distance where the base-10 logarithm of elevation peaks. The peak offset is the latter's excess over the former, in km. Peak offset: -16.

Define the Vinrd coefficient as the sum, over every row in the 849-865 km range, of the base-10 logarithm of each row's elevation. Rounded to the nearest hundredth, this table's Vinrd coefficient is 9.21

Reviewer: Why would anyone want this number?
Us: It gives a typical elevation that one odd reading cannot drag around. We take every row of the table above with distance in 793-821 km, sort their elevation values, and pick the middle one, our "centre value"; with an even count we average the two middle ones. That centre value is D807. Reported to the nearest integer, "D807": 217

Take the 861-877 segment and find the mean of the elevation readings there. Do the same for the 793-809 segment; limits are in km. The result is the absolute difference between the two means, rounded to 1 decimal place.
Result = 31.0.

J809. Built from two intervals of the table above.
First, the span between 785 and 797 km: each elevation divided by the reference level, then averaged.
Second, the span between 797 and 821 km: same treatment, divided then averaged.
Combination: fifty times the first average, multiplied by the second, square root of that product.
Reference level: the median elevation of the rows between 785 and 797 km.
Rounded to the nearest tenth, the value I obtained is 6.9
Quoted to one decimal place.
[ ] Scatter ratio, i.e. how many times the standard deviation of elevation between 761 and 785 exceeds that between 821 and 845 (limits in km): 0.4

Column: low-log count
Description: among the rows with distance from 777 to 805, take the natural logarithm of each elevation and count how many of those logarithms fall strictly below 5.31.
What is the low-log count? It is 0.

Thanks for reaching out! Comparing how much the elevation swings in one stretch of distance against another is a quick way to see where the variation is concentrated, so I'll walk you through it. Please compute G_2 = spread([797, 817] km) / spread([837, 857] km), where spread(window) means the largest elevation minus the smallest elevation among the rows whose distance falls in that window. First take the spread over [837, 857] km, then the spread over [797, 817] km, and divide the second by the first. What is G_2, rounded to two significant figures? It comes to 0.27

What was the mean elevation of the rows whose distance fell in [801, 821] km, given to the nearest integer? 215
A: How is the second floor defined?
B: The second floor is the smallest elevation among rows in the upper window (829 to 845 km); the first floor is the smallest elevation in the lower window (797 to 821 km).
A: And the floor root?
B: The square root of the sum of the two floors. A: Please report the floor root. 18.5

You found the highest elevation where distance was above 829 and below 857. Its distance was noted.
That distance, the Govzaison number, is 851 km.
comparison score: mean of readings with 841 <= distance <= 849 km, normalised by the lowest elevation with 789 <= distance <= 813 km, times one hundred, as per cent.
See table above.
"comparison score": 86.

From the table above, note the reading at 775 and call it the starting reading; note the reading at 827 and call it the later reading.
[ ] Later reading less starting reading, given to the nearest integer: -54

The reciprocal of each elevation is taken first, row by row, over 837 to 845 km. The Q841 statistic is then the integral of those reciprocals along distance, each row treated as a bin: 0.048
